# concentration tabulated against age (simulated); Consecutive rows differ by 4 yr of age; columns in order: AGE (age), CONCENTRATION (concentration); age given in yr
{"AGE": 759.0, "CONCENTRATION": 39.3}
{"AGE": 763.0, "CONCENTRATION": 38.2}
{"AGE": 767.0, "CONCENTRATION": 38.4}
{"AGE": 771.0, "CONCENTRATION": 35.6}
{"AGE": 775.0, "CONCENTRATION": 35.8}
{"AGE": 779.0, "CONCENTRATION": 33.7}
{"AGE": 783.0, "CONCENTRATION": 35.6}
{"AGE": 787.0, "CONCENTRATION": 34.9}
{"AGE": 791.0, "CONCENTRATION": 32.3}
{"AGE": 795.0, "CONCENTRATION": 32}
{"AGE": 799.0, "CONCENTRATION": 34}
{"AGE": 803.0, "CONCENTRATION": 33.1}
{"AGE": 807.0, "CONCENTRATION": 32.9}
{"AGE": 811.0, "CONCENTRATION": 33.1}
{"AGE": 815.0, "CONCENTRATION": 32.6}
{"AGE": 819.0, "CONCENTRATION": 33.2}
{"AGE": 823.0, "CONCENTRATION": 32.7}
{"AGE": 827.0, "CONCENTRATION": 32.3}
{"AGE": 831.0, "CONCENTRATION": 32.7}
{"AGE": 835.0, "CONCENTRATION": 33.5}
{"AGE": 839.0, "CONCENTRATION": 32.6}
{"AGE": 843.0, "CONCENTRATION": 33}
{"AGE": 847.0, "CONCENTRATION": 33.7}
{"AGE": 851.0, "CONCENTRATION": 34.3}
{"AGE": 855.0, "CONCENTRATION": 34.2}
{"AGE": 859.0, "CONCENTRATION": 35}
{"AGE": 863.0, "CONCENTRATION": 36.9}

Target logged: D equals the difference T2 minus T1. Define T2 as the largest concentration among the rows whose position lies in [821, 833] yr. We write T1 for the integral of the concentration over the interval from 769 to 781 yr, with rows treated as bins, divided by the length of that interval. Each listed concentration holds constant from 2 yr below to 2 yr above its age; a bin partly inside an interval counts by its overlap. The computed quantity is -2.3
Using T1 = 35.0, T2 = 32.7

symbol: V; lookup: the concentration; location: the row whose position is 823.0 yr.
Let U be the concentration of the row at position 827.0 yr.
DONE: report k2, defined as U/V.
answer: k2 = 0.99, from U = 32.3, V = 32.7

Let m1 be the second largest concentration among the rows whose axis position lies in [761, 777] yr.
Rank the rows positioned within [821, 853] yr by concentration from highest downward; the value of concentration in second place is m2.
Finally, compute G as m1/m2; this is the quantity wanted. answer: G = 1.13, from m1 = 38.2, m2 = 33.7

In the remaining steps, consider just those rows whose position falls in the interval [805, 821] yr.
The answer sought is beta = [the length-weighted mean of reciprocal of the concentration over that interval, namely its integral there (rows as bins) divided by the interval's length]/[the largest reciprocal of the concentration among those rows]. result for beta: 0.989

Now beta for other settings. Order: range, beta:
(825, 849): 0.980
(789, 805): 0.975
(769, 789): 0.960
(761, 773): 0.953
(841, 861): 0.970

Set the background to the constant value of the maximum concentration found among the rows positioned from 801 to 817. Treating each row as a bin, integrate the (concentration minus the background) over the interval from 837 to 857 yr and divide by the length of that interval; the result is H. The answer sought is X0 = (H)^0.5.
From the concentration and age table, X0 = 0.68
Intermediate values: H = 0.46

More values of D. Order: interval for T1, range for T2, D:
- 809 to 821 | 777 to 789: 2.6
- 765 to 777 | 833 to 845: -3.1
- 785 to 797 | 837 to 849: 0.6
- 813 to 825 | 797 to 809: 1.2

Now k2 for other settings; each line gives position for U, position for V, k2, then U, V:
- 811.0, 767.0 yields 0.86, 33.1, 38.4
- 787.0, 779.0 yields 1.04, 34.9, 33.7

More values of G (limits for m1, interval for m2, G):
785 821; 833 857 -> 0.99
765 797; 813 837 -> 1.08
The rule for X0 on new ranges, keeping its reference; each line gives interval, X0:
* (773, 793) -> 1.17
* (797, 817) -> 0.20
